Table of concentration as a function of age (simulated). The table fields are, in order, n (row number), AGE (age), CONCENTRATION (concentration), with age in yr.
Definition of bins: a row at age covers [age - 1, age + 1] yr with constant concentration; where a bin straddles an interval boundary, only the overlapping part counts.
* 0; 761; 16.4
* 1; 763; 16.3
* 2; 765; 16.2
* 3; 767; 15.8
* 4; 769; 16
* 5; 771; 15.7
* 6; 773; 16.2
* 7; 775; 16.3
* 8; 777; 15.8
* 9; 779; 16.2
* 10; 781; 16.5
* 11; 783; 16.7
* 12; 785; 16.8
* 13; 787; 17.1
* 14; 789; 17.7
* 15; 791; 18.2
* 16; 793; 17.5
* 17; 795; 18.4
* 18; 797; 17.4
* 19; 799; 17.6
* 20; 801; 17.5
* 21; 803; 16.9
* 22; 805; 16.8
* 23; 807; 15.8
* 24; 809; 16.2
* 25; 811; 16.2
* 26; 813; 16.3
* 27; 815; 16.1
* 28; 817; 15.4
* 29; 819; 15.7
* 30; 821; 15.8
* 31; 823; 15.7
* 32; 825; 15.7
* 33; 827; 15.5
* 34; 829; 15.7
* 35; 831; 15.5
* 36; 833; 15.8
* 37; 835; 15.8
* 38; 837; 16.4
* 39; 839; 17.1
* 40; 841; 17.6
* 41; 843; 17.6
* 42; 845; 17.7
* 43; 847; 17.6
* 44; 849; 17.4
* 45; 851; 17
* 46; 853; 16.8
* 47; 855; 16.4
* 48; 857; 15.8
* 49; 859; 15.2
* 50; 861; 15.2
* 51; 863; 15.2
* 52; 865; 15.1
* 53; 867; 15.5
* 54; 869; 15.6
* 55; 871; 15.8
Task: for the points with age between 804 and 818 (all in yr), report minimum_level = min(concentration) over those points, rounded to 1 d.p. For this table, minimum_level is 15.4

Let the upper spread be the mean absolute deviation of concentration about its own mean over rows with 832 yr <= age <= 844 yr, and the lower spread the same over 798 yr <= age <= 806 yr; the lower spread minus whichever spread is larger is -0.37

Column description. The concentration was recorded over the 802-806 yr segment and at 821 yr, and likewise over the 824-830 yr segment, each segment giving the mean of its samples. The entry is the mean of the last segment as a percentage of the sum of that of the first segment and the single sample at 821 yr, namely 47.9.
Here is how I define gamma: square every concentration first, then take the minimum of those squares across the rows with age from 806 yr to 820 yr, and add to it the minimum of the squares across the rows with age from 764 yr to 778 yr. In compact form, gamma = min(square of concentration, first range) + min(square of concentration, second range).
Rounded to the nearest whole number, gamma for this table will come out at 484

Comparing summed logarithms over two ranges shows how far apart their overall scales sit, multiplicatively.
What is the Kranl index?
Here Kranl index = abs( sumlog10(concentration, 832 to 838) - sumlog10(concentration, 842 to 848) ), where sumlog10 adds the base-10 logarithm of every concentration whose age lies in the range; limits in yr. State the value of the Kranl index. 0.127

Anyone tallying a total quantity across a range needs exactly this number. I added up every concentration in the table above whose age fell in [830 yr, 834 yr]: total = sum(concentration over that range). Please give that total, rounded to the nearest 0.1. 31.3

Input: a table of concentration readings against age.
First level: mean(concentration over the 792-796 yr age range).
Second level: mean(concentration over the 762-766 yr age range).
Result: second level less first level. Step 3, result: -1.7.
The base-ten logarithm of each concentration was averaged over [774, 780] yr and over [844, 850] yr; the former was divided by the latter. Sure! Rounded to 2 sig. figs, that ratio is 0.97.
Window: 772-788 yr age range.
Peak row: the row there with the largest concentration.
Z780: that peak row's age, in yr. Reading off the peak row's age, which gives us 787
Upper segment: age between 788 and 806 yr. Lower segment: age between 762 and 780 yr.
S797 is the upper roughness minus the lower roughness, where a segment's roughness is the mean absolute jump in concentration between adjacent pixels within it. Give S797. 0.20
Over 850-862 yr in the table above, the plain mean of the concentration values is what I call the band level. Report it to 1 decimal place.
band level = 16.1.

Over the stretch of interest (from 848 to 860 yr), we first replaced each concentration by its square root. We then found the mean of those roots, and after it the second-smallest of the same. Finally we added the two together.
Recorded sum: 8.0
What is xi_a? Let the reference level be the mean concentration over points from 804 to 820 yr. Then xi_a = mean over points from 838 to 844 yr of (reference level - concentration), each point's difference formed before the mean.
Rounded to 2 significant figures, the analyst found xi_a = -1.4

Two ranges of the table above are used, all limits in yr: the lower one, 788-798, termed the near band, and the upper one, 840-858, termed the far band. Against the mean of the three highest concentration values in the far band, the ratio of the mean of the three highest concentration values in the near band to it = 1.03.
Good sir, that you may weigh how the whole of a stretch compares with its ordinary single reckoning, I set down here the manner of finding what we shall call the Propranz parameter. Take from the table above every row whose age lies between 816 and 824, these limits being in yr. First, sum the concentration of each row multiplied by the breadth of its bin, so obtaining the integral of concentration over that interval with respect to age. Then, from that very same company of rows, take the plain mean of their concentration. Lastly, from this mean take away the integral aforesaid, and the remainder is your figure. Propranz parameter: -110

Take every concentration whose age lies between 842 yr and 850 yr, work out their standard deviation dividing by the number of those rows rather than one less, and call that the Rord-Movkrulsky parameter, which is 0.11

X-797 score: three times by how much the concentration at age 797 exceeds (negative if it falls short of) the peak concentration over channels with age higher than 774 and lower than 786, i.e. 2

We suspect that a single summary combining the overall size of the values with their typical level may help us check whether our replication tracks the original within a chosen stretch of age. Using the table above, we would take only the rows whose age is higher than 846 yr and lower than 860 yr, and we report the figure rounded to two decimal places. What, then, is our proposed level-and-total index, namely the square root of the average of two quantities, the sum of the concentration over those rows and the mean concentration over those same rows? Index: 8.15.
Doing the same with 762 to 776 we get 8.02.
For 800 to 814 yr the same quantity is 8.13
